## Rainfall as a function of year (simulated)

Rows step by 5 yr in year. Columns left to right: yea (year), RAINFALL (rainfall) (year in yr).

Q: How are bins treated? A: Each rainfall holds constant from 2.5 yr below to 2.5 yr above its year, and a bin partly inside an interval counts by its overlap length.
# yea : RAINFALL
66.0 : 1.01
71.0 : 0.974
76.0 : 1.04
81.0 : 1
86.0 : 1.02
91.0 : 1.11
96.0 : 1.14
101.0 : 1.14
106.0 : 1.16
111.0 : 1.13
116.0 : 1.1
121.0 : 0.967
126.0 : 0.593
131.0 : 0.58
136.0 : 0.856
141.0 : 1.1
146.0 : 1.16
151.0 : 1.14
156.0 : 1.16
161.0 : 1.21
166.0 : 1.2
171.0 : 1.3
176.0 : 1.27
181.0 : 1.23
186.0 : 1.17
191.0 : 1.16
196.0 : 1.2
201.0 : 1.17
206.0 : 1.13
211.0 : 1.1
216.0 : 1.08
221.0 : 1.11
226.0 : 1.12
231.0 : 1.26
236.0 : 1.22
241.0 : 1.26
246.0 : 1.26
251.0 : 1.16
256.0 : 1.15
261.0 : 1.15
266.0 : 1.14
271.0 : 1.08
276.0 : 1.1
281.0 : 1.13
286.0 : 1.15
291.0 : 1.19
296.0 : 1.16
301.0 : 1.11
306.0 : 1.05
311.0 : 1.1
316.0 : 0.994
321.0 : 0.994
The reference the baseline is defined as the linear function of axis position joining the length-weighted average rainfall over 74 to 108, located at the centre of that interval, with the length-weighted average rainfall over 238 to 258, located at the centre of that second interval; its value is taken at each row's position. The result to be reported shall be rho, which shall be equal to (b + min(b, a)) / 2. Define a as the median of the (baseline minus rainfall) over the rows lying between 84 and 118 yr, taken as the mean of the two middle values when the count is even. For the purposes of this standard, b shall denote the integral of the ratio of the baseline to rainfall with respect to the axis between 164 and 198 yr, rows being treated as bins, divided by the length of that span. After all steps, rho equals 0.46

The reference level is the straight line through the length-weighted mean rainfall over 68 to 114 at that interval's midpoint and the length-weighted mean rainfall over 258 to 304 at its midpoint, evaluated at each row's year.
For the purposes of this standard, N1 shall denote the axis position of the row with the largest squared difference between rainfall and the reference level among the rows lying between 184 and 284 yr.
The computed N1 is 231.0 yr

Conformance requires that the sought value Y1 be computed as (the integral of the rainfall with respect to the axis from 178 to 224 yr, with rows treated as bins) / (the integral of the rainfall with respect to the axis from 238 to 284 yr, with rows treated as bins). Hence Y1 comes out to 0.99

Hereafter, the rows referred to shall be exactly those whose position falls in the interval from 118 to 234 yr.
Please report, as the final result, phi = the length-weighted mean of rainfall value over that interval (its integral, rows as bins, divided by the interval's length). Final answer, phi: 1.099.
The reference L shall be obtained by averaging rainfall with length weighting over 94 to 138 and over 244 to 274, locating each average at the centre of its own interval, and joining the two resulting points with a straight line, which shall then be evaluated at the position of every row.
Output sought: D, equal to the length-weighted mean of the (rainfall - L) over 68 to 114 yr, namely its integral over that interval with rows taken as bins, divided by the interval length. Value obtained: 0.15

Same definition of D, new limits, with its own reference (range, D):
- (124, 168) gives 0.00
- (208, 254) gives 0.06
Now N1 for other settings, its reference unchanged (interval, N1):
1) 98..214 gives 131.0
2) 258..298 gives 291.0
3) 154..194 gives 171.0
